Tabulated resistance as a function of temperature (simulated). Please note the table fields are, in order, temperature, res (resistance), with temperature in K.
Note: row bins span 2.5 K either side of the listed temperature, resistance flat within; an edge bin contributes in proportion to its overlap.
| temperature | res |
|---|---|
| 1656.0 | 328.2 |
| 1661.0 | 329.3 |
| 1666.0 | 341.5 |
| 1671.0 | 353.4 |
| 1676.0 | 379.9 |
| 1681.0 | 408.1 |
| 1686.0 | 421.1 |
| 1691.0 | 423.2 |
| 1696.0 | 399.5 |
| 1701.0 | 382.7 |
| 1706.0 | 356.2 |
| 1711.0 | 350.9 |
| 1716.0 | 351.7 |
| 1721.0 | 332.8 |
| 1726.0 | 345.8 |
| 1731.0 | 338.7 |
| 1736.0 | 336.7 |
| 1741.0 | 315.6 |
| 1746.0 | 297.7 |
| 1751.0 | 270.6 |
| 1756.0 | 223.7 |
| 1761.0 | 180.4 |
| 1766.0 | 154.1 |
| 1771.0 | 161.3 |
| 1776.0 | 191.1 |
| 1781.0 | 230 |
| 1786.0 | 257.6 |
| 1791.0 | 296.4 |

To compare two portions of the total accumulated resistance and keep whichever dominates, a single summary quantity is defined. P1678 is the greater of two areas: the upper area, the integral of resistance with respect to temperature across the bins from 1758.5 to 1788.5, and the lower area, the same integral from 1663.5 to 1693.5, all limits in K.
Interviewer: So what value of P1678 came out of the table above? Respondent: 11636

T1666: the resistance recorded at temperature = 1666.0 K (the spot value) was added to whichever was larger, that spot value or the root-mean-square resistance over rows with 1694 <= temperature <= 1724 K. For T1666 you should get 704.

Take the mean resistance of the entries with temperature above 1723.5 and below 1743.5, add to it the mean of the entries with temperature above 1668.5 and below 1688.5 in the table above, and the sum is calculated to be 725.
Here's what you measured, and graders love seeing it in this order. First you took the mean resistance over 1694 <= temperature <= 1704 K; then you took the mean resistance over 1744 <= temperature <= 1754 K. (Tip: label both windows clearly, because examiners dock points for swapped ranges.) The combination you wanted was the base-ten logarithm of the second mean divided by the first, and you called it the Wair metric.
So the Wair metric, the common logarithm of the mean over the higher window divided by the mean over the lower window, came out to -0.14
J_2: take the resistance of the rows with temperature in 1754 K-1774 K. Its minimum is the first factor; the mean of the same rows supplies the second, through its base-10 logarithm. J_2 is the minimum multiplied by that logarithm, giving 347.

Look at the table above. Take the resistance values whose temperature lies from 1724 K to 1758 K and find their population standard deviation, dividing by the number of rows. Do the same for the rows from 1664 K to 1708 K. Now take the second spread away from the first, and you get 13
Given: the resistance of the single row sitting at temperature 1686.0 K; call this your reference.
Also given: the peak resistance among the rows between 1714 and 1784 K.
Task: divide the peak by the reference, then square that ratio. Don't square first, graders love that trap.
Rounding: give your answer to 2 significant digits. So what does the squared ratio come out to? 0.70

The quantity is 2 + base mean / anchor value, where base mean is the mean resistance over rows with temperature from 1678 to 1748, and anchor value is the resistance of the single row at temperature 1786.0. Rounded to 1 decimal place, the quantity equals 3.4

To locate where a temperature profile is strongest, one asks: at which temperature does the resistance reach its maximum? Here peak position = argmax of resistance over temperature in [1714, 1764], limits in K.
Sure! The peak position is 1716.0 K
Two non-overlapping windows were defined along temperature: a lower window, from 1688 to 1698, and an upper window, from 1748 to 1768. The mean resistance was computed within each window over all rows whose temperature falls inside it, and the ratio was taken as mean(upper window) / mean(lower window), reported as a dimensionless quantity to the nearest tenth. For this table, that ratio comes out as 0.5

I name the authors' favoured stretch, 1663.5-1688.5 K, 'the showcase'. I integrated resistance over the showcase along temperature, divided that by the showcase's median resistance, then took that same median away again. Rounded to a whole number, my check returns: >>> -355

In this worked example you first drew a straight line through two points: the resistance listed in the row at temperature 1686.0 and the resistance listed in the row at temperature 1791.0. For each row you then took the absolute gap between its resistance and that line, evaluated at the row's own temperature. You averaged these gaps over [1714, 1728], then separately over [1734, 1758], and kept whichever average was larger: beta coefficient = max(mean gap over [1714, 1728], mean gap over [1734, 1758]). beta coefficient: 61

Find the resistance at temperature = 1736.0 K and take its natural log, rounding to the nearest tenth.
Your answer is 5.8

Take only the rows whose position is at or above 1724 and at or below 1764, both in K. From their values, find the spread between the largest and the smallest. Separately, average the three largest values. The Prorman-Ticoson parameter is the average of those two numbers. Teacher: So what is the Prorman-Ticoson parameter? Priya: 253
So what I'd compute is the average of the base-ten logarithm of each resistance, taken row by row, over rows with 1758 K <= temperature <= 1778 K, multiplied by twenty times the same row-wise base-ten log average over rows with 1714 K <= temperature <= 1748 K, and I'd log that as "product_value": 113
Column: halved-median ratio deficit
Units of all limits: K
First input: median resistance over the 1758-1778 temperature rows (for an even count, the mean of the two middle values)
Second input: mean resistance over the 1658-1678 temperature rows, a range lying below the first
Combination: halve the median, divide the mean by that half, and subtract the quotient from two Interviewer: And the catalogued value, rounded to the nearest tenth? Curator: -2.1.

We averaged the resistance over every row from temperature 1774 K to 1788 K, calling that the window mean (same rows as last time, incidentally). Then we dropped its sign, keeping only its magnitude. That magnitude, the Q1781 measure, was 226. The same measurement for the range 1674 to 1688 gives 403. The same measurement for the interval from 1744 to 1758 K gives 264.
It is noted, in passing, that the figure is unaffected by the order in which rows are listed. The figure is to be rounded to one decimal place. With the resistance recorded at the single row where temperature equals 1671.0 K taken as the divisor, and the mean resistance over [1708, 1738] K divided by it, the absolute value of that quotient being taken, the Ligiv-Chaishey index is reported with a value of 1.0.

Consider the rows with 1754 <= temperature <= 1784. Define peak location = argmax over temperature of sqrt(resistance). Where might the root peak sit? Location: 1781.0 K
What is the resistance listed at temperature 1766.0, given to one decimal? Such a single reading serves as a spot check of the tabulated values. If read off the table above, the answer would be 154.1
